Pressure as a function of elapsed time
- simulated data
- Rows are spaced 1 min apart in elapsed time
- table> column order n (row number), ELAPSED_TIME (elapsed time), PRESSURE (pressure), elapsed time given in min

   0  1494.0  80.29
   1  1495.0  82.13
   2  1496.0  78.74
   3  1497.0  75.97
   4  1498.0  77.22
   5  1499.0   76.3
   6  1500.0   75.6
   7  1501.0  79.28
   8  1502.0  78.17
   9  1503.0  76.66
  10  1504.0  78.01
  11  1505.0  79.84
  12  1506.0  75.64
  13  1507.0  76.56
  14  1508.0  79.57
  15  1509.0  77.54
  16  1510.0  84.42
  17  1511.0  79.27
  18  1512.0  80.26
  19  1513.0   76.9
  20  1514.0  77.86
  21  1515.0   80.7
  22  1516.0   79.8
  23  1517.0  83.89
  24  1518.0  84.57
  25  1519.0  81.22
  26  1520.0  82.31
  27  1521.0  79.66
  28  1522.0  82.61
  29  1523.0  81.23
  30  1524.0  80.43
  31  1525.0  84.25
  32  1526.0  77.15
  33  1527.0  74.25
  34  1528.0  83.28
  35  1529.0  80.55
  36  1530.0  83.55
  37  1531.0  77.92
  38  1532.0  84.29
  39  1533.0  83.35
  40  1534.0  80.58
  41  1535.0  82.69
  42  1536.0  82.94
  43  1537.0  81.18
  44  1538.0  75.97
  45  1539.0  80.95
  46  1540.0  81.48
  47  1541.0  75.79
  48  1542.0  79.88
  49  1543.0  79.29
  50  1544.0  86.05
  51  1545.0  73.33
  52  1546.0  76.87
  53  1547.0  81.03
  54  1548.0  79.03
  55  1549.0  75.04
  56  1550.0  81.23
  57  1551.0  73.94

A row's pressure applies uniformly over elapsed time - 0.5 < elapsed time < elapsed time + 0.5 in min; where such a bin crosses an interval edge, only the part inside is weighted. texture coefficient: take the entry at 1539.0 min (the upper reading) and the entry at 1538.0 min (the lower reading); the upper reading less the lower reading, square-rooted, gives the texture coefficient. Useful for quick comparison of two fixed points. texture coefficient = 2.2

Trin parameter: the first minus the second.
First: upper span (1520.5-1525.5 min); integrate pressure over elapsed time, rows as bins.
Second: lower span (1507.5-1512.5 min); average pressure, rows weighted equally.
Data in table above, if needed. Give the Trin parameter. 328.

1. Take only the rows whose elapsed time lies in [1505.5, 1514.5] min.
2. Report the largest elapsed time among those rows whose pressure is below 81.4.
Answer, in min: 1514.0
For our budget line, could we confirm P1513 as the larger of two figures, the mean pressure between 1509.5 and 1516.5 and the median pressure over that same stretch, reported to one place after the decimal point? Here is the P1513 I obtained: 79.9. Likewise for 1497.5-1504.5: 77.3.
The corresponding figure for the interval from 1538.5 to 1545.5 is 79.9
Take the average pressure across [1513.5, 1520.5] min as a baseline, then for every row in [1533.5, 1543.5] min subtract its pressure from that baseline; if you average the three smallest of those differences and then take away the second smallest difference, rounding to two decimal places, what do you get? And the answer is 0.32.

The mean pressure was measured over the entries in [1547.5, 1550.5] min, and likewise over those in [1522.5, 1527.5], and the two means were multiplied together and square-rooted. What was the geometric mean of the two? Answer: 78.9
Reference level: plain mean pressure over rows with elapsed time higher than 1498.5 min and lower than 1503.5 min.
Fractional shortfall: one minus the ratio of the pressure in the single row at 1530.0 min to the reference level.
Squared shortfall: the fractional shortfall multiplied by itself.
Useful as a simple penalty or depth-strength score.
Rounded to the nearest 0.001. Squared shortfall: 0.007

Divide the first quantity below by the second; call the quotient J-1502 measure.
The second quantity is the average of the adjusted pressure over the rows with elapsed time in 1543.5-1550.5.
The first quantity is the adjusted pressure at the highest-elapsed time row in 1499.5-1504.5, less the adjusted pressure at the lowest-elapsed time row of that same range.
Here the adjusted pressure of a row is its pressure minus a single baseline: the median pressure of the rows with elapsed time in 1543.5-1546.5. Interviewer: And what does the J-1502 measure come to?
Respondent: 1.2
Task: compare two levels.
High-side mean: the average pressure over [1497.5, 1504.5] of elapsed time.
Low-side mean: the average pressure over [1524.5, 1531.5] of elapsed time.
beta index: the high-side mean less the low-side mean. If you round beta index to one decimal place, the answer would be -2.8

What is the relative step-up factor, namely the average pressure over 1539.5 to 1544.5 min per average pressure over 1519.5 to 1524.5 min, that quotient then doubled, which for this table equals 1.98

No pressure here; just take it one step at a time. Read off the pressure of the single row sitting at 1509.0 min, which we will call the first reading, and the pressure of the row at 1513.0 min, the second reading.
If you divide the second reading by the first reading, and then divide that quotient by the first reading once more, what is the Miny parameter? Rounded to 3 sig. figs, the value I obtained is 0.0128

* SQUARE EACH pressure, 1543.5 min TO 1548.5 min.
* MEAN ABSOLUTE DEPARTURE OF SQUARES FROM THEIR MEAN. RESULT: 548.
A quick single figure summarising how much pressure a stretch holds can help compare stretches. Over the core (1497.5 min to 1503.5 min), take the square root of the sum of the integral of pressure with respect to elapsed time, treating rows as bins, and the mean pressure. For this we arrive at 23.2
